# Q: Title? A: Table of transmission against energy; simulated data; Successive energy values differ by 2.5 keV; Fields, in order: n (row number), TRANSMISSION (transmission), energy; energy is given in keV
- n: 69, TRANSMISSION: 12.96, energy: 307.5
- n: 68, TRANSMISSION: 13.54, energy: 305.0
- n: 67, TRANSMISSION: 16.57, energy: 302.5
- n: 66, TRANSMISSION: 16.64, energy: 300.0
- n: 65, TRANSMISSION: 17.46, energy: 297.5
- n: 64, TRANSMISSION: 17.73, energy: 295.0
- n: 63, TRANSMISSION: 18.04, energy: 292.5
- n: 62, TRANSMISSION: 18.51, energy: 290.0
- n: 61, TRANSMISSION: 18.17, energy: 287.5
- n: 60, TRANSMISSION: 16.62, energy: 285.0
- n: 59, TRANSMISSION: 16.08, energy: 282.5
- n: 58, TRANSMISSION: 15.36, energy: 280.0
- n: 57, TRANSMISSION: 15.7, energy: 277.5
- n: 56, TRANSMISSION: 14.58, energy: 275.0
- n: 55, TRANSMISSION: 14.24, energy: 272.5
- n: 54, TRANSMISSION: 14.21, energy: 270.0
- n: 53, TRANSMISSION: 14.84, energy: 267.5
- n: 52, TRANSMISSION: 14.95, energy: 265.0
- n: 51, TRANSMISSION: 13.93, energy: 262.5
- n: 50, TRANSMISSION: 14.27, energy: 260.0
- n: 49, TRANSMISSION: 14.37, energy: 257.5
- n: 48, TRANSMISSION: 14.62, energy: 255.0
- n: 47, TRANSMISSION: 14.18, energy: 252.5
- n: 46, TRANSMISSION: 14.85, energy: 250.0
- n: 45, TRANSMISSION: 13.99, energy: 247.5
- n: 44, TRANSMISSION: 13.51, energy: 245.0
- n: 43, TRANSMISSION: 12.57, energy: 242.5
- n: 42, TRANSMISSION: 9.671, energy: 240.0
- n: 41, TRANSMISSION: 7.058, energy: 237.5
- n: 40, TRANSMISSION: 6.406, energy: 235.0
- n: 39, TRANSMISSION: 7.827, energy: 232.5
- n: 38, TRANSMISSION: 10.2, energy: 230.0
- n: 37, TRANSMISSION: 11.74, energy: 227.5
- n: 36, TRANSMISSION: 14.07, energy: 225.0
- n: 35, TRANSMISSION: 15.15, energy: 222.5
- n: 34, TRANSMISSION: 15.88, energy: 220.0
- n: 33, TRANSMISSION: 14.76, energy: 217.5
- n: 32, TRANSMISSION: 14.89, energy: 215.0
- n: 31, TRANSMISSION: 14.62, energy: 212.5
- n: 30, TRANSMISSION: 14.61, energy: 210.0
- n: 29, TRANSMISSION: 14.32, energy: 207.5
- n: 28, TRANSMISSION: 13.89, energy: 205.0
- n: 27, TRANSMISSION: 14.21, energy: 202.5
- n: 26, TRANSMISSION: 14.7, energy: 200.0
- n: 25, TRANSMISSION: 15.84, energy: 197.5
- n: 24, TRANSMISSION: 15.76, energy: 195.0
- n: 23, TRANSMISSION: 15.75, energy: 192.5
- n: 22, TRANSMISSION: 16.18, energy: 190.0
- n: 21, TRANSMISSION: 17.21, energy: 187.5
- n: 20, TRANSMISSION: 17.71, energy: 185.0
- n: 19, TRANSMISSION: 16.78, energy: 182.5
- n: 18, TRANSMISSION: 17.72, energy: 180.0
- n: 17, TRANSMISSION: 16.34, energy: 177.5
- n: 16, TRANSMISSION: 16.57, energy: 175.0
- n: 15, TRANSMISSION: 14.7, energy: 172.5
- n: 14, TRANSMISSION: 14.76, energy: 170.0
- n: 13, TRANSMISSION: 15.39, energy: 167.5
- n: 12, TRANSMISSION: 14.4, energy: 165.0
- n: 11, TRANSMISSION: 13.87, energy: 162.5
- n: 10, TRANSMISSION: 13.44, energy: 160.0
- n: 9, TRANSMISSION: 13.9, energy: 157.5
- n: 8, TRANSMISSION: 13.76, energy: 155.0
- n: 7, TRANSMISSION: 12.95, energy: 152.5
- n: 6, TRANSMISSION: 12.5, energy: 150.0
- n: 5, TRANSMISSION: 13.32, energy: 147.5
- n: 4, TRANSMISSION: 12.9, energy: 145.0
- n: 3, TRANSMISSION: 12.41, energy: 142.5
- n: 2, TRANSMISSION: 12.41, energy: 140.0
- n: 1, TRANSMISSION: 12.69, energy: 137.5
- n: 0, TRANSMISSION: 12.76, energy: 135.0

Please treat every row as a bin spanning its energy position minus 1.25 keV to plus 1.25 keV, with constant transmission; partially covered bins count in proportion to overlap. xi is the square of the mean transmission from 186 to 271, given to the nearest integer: 187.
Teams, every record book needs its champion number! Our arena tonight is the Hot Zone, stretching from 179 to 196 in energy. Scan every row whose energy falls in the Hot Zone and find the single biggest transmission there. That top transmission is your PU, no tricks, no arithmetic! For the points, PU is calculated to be 17.72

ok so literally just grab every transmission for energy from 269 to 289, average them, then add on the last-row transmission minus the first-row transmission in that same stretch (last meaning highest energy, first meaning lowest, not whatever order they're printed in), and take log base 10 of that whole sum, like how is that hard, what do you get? 1.29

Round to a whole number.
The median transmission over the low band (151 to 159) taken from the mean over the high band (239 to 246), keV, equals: -2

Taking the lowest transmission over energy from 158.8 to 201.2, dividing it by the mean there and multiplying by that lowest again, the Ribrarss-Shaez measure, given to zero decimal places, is 11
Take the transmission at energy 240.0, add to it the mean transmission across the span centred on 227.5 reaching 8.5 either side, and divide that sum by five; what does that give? 4.26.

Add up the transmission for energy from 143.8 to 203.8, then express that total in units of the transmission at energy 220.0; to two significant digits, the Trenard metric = 23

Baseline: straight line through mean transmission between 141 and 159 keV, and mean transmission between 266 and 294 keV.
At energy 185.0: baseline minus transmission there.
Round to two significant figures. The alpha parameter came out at -3.8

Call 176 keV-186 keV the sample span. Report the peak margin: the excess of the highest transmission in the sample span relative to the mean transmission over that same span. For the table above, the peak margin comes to 0.6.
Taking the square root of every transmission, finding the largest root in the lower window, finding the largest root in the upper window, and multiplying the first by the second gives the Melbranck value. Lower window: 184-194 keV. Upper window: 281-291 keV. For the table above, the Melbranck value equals 18.1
